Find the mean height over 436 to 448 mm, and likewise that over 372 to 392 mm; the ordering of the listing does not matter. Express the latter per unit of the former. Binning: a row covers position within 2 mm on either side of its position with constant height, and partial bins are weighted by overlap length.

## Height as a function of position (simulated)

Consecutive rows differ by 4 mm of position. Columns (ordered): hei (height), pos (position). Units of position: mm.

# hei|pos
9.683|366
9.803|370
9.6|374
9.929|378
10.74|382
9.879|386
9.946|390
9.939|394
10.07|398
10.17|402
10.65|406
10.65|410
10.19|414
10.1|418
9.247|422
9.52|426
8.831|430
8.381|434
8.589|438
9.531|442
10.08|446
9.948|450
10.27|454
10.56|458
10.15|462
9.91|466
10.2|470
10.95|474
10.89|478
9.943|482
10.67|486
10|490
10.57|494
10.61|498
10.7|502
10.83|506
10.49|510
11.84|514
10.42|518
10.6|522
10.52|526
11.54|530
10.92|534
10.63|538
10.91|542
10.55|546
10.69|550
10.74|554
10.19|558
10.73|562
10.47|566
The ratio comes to 1.07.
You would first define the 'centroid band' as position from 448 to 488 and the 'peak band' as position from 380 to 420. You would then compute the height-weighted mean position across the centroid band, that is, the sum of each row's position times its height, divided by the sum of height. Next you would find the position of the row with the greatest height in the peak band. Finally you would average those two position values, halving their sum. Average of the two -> 425.1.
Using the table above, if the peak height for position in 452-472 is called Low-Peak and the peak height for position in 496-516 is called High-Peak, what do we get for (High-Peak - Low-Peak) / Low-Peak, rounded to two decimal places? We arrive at 0.12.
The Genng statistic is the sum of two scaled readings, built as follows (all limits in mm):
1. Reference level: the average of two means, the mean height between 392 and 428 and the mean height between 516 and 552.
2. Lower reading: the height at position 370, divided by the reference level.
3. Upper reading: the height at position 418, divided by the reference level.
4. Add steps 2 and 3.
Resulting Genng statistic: 1.91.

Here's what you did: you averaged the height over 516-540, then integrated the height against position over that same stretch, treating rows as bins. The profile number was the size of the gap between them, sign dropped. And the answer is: 248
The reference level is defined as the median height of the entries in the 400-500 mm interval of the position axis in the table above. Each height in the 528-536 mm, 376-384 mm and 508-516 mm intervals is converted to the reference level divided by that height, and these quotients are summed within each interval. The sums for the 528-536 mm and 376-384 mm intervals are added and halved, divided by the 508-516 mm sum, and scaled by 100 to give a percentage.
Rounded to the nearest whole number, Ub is 103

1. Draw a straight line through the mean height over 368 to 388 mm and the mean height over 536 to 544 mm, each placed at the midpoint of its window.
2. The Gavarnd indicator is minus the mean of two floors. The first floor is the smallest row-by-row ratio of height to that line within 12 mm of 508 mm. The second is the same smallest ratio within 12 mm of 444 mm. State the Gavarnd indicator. -0.897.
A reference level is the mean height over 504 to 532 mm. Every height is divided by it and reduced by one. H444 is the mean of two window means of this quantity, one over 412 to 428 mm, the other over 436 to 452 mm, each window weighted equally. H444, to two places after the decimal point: -0.11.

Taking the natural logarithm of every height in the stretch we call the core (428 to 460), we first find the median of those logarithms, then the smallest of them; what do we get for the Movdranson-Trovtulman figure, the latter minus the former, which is -0.15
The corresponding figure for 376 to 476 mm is -0.18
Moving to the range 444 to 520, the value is -0.06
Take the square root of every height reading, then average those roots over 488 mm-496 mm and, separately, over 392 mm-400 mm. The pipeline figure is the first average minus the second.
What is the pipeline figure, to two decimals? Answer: 0.04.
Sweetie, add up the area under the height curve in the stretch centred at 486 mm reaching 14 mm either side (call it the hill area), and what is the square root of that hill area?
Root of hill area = 17.2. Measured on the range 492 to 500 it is 9.2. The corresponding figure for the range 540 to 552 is 11.3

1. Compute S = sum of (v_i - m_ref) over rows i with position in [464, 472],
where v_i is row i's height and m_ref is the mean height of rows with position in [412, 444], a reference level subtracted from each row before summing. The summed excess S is 2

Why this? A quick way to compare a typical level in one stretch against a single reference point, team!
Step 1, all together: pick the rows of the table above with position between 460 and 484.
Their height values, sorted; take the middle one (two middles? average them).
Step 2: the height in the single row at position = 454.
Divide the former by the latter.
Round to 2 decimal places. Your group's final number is 0.99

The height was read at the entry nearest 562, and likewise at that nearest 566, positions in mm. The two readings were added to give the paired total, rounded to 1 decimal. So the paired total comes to 21.2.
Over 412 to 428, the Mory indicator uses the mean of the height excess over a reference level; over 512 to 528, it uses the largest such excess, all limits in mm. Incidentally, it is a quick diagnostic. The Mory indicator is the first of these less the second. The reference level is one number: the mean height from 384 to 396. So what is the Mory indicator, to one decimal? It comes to -2.1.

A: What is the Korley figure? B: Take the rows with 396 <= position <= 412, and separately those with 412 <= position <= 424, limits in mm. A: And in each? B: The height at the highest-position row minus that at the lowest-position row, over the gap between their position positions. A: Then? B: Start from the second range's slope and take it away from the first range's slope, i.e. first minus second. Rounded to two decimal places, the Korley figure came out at 0.17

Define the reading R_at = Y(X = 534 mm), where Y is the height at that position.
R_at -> 10.92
